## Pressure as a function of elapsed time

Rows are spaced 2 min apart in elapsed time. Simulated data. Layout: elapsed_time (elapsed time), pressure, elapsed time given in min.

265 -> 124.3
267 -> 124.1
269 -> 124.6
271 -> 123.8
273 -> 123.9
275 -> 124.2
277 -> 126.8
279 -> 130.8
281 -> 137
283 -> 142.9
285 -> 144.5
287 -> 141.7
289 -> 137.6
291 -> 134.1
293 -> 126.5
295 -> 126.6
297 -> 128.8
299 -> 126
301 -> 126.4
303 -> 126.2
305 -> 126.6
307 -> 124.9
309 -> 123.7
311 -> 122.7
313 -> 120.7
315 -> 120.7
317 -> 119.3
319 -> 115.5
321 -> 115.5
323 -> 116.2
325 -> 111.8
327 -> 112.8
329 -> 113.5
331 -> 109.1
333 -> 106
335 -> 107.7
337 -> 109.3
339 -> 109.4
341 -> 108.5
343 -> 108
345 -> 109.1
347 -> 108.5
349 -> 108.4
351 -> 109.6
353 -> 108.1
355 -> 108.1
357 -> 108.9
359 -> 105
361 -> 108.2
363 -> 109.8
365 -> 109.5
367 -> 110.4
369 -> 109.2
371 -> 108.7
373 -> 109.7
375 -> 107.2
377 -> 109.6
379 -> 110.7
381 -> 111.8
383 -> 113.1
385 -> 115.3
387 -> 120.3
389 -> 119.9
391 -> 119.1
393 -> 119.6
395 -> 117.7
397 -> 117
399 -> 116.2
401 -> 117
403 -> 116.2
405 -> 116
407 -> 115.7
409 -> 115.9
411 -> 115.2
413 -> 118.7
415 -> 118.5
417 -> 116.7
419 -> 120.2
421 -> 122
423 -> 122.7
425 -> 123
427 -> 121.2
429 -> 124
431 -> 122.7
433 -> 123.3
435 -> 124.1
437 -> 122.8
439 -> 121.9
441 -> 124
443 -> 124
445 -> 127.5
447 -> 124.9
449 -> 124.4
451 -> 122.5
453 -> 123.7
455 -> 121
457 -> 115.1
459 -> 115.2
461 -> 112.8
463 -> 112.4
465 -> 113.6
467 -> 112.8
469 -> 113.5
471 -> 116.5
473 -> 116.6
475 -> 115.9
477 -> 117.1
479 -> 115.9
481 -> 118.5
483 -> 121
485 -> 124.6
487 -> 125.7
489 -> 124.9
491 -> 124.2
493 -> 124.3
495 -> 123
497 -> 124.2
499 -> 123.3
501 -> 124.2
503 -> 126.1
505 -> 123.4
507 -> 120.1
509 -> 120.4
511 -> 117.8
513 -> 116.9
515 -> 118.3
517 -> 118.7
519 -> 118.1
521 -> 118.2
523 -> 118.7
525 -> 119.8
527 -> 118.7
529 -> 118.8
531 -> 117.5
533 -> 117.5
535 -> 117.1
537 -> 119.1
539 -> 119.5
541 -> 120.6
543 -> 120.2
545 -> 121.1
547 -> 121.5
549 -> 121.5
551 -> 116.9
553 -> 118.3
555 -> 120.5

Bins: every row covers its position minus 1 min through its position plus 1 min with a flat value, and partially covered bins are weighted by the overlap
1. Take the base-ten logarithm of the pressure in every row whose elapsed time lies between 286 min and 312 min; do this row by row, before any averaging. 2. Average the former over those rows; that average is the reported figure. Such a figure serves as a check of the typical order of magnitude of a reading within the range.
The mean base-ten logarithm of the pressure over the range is 2.11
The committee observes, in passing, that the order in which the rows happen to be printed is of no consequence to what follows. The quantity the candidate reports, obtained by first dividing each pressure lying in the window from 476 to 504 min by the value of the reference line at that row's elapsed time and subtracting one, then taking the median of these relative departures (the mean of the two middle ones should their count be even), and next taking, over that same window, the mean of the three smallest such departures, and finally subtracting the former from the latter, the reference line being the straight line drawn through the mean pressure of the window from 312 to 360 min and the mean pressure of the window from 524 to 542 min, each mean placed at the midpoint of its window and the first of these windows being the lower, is -0.05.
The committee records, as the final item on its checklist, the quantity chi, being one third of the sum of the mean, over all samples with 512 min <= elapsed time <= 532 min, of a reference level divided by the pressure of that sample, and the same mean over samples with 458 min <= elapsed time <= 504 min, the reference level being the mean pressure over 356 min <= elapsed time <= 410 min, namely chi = 0.636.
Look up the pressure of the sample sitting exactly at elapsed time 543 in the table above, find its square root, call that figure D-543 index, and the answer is 11.0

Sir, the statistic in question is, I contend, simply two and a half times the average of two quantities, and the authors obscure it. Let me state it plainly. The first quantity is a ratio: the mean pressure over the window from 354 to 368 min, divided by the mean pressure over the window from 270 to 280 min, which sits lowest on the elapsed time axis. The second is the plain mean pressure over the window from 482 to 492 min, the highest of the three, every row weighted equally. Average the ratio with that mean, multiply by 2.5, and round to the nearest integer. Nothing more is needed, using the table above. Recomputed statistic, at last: 156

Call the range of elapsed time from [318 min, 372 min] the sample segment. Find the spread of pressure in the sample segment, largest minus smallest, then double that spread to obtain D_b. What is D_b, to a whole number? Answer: 22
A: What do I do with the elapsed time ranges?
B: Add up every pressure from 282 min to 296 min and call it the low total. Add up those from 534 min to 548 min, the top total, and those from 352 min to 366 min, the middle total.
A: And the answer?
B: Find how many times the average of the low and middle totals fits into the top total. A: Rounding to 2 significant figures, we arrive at 0.98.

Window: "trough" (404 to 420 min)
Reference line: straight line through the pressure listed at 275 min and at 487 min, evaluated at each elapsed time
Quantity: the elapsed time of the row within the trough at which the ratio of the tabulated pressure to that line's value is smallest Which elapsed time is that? 411 min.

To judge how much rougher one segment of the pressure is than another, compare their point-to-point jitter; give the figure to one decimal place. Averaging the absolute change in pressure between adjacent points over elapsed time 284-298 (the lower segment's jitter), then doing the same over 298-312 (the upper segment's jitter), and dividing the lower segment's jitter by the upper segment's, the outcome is 4.1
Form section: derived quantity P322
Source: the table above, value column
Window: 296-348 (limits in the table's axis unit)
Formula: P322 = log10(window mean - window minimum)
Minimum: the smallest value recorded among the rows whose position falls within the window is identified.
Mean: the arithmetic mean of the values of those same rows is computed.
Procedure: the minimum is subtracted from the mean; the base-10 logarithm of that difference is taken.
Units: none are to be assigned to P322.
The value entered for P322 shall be 1.02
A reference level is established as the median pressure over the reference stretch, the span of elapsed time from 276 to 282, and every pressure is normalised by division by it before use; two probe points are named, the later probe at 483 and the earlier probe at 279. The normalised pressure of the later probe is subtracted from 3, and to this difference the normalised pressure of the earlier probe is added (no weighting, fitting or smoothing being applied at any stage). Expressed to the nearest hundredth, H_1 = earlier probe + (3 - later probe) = 3.07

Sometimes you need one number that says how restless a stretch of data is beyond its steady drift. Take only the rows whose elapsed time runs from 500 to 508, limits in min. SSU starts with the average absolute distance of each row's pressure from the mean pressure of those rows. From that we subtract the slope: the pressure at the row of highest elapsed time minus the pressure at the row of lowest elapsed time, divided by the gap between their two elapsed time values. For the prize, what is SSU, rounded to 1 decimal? 2.4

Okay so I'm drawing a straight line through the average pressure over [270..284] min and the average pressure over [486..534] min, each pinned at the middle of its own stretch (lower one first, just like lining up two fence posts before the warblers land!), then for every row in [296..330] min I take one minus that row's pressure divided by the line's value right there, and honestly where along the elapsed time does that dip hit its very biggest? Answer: 325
